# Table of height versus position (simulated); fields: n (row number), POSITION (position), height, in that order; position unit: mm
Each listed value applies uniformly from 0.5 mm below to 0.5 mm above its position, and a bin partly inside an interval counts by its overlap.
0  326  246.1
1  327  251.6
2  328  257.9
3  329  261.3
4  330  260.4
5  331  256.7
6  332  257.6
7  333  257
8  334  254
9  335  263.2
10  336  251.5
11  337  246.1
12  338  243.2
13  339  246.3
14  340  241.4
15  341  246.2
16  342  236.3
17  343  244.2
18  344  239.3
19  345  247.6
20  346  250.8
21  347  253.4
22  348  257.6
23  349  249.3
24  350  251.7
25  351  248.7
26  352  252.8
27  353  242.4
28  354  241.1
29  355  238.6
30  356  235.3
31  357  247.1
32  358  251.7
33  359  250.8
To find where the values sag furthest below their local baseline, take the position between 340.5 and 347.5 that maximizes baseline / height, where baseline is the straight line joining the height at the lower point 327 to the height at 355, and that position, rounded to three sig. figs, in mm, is 342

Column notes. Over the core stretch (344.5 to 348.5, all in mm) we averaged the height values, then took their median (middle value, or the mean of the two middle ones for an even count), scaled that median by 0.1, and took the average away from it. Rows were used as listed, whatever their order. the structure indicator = -227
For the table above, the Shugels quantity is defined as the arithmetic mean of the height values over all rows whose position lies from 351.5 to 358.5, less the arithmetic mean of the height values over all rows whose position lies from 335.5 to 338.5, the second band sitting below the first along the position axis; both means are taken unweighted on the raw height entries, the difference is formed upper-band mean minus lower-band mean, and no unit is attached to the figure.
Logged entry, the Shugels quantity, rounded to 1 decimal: -2.8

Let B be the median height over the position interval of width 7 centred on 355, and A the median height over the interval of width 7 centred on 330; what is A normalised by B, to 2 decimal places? 1.06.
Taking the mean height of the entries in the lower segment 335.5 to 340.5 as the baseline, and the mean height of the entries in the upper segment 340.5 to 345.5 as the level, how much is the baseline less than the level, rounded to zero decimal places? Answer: -3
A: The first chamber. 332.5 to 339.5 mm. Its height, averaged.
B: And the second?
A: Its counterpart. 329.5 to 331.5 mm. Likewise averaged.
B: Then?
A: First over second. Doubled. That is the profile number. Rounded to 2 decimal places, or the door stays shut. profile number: 1.95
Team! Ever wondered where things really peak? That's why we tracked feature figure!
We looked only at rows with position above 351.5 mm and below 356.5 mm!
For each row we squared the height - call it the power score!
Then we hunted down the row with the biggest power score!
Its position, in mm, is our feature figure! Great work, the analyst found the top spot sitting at 352 mm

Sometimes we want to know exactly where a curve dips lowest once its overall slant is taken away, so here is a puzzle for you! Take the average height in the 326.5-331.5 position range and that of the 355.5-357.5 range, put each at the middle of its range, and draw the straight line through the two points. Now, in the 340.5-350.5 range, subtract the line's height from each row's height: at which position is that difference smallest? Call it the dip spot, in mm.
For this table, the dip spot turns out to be 342 mm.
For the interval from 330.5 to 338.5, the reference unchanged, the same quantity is 338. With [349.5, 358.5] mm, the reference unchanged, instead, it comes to 356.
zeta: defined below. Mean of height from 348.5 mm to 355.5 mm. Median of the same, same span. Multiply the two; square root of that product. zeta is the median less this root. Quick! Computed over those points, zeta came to 1.2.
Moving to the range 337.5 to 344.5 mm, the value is 0.4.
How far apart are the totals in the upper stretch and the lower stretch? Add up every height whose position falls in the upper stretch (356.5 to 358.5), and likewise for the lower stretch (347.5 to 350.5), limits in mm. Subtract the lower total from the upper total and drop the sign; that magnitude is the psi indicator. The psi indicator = 260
